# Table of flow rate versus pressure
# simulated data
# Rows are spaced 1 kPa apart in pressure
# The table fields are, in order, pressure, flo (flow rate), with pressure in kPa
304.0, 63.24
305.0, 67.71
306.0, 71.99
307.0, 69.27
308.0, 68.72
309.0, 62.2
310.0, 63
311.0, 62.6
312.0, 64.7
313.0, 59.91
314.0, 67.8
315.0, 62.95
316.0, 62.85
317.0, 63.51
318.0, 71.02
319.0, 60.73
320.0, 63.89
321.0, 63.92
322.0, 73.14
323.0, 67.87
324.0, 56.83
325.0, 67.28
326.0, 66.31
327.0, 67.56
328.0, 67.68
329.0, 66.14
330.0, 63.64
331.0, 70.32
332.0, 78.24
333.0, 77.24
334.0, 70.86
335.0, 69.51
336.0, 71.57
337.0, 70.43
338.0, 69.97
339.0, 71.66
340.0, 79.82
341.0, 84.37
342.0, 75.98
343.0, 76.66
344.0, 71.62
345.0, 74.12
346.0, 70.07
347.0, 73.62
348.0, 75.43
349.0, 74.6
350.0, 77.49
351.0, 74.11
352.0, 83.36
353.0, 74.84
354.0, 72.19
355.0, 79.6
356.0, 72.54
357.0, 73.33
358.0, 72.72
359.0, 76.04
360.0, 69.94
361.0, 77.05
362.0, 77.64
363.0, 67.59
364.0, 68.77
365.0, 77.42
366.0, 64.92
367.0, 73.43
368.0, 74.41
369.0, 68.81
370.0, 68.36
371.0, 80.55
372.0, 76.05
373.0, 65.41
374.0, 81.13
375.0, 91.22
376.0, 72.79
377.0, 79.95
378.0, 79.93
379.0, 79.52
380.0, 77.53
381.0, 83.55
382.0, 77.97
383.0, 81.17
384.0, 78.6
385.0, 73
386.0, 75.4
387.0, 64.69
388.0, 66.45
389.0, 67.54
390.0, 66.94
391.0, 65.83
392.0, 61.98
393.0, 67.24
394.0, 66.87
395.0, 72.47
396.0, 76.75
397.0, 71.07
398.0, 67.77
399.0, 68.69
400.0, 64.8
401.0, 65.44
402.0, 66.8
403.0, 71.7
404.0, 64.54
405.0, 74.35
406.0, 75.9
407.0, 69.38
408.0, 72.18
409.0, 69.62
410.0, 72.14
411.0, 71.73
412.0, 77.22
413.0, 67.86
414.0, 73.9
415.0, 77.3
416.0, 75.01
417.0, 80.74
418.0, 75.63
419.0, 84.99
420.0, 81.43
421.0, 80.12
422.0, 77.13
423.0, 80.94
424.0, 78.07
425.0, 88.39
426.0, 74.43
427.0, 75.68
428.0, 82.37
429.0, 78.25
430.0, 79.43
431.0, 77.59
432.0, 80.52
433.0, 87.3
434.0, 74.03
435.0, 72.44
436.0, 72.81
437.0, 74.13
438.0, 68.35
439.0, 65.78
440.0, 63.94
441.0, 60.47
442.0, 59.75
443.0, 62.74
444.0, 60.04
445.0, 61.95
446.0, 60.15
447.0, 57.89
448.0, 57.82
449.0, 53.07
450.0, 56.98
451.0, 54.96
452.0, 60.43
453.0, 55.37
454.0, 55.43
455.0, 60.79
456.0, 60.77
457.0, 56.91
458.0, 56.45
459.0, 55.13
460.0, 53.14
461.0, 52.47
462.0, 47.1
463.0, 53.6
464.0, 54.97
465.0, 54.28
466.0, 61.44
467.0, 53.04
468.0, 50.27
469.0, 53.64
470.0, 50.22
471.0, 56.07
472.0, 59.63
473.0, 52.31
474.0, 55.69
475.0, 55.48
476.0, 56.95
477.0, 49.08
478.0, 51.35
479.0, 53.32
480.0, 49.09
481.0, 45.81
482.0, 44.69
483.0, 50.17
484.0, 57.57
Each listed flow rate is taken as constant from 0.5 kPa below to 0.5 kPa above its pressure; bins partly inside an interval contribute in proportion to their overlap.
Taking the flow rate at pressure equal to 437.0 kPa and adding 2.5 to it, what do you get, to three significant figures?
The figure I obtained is 76.6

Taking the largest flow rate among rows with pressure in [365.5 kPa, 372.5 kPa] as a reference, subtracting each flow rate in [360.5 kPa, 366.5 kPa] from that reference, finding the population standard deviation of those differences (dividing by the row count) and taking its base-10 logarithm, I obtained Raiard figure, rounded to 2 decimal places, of 0.72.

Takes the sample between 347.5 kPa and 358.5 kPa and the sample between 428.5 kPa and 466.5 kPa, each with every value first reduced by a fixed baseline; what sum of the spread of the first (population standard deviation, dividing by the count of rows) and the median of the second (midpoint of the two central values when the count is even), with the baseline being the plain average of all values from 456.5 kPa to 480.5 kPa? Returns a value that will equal 10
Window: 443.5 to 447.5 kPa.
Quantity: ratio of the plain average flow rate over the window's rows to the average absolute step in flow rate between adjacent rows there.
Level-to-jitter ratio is 30.2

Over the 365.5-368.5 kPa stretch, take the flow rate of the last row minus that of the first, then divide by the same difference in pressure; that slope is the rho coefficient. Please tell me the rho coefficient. 4.7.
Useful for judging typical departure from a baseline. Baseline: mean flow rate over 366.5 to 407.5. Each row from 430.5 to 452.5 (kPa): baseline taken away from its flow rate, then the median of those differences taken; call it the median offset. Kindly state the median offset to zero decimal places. -10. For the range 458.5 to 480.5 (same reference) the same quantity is -19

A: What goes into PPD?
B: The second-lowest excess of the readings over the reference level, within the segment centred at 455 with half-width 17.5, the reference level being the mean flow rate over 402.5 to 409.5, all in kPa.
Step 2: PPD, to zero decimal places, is -21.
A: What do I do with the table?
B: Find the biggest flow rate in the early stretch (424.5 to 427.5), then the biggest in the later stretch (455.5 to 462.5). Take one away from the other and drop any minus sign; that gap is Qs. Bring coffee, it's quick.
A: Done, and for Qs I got 28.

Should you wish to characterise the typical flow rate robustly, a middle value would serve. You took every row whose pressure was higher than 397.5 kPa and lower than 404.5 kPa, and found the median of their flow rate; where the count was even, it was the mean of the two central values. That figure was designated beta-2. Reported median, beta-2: 67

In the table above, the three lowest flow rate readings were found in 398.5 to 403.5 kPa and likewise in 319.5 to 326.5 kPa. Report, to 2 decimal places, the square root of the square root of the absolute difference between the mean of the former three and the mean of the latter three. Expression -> 1.43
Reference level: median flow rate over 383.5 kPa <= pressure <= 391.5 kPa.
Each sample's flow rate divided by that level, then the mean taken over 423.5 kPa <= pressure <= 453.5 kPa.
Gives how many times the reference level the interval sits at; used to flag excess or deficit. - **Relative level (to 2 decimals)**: 1.02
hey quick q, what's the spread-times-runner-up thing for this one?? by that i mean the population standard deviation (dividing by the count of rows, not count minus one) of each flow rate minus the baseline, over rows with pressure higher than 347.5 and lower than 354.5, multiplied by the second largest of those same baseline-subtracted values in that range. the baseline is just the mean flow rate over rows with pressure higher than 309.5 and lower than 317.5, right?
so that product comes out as 47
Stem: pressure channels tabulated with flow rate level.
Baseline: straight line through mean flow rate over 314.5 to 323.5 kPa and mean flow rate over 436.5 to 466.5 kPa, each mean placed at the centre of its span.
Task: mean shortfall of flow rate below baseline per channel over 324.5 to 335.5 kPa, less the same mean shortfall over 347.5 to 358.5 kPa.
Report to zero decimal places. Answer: 7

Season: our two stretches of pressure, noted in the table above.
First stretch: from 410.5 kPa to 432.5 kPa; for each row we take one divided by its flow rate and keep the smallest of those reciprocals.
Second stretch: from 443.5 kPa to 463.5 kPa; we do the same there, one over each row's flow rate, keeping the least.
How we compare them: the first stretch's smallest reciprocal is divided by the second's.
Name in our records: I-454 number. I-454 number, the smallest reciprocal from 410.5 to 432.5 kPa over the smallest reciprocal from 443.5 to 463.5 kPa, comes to 0.70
